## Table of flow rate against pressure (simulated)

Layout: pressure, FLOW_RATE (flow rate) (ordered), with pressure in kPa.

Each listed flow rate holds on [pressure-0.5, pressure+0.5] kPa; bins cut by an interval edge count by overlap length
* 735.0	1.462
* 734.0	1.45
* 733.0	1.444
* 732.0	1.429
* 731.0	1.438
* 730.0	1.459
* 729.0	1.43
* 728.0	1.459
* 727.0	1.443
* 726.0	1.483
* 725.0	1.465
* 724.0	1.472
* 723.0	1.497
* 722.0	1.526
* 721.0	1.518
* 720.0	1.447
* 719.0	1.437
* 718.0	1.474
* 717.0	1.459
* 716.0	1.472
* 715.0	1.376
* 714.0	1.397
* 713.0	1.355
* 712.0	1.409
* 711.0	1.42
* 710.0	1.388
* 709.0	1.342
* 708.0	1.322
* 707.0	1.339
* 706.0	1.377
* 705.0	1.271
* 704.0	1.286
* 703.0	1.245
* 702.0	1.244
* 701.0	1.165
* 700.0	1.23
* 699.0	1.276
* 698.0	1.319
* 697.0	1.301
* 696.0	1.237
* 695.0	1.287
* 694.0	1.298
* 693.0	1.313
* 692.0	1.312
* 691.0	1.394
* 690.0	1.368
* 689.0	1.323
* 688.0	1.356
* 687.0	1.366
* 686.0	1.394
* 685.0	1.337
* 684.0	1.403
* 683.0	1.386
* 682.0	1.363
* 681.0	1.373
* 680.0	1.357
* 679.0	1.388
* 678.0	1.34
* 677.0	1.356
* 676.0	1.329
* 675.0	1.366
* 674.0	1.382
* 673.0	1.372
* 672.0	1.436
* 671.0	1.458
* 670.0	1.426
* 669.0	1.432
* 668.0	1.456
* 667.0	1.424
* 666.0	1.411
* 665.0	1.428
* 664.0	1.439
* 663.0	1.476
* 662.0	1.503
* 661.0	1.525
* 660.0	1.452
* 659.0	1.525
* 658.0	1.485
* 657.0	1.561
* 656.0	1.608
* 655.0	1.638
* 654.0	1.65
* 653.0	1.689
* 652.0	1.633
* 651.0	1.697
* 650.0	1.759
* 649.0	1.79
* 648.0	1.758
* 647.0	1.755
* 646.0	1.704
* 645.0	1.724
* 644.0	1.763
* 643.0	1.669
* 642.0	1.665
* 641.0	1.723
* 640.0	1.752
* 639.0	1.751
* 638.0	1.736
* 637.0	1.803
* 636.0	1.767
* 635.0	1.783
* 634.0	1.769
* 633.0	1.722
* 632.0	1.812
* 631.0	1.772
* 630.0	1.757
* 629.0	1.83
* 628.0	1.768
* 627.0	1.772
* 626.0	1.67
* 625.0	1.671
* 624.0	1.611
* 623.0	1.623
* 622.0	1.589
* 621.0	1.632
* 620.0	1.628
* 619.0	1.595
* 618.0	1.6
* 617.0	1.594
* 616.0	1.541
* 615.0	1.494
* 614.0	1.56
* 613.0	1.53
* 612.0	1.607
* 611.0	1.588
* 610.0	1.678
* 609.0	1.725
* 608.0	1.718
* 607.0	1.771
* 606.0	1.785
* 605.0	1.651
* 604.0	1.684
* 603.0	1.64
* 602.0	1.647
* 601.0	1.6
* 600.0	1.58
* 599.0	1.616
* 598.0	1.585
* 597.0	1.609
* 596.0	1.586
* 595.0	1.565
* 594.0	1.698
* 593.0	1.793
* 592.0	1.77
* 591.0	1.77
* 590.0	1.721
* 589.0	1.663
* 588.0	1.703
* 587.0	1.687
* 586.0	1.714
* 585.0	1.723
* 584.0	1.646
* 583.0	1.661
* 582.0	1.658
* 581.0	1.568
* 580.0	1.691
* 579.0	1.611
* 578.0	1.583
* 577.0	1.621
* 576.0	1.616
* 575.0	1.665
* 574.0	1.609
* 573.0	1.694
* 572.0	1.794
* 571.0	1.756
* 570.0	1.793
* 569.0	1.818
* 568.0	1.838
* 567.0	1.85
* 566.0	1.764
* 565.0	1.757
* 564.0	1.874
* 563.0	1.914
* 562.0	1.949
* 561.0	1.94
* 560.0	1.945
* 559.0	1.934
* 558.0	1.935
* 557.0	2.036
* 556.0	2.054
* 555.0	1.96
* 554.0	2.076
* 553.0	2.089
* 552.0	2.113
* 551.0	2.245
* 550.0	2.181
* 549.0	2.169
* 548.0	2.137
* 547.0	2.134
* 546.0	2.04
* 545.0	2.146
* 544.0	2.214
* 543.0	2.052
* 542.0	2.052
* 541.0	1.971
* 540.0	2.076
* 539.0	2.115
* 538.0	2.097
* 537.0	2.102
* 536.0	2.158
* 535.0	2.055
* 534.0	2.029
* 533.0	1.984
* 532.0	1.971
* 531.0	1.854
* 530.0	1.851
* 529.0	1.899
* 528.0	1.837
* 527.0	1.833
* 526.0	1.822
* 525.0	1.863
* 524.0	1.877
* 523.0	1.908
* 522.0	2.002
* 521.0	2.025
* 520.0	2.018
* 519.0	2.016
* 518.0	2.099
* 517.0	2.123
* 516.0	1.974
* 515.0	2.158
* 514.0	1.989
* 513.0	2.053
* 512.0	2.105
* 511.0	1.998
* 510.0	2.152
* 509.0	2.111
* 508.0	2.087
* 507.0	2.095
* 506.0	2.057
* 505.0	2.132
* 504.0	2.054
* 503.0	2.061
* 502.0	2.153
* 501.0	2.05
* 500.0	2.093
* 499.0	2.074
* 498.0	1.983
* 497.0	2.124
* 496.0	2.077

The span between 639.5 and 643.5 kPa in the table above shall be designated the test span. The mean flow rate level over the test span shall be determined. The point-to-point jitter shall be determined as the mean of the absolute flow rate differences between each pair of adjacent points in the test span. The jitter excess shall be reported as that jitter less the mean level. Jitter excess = -1.67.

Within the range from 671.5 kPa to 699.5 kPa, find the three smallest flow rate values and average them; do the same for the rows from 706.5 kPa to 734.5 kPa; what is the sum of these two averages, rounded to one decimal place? 2.6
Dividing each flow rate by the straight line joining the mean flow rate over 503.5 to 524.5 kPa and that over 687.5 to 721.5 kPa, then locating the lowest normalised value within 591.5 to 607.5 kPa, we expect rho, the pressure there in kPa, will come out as 595.0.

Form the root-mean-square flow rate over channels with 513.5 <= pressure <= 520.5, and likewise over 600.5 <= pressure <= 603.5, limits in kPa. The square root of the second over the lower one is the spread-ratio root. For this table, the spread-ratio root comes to 0.890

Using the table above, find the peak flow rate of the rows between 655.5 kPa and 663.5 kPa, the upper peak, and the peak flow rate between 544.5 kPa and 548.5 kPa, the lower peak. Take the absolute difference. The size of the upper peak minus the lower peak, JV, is 0.54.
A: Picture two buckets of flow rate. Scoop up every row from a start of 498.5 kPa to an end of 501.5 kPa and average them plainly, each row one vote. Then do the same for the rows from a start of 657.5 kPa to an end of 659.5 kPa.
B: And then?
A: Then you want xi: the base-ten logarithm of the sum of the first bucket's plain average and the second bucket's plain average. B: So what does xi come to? 0.554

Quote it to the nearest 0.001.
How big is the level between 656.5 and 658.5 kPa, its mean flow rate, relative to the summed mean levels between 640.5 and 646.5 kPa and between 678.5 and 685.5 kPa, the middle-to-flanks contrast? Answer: 0.494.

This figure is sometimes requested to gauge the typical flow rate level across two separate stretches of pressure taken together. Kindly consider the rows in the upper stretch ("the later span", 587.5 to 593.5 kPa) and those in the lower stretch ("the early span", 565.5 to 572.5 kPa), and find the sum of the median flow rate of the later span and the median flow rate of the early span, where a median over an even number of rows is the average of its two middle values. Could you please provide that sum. 3.54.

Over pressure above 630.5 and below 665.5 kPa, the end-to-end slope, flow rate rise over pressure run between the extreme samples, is -0.010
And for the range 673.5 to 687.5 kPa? -0.001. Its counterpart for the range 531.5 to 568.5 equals -0.004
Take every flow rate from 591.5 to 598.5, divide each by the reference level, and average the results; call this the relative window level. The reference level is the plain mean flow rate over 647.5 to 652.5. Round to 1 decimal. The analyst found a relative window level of 1.0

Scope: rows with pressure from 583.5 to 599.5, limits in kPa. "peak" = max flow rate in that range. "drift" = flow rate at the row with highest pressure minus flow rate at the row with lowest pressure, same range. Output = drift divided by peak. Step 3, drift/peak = -0.02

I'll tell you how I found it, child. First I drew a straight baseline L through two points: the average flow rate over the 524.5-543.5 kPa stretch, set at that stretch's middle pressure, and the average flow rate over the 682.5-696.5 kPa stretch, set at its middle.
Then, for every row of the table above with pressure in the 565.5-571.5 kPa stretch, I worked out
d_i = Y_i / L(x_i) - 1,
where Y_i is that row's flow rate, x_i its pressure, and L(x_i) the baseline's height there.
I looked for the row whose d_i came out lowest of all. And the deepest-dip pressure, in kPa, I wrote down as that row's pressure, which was 566.0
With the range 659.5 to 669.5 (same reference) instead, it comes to 666.0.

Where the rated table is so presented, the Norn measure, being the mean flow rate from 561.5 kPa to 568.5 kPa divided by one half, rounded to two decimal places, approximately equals 3.70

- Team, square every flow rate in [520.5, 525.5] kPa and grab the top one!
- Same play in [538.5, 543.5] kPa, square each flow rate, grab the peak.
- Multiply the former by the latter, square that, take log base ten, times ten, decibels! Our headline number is 25.3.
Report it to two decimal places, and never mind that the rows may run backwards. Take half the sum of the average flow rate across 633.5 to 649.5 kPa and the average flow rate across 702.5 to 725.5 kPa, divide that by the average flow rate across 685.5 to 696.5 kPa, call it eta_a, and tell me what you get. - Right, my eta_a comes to 1.18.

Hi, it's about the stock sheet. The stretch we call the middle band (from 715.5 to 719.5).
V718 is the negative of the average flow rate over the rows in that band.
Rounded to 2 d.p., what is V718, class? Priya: -1.46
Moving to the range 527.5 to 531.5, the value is -1.86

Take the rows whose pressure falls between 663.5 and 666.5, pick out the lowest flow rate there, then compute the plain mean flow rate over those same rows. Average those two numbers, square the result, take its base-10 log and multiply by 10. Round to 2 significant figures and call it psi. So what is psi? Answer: 3.0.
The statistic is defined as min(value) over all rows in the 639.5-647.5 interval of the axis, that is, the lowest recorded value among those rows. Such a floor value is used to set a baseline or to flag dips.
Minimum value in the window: 1.665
